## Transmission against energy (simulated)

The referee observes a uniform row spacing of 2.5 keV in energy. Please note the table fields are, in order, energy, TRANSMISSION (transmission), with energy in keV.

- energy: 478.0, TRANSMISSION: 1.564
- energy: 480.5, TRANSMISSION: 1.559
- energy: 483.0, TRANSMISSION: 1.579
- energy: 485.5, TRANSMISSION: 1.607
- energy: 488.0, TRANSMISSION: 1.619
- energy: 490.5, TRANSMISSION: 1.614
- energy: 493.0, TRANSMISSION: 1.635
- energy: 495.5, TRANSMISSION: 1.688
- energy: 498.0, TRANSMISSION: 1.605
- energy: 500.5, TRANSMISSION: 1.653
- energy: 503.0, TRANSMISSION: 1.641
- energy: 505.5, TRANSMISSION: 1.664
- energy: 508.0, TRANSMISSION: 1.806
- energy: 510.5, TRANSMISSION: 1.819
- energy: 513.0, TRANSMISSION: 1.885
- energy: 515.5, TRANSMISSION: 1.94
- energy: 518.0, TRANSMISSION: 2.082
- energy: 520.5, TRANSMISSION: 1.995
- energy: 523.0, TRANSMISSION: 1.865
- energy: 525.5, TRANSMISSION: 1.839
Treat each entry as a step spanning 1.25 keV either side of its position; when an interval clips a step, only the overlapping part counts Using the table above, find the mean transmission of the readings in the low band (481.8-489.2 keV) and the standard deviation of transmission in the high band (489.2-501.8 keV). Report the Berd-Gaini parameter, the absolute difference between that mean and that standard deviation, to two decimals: 1.57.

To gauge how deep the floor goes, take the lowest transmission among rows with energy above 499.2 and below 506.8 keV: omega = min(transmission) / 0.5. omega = 3.28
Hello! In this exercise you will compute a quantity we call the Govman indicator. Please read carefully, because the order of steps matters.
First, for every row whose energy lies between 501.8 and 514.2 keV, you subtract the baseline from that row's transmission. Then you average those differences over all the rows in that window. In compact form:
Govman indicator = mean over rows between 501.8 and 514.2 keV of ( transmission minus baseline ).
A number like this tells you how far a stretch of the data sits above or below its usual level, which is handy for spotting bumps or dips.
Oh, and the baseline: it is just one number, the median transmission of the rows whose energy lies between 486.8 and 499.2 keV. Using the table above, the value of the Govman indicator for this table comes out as 0.14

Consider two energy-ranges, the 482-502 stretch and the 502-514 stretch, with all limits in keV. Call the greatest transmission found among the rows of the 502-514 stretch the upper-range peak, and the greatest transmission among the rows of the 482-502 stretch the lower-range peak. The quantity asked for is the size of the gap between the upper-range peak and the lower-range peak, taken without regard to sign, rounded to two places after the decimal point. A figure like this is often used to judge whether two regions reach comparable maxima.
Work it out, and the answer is 0.20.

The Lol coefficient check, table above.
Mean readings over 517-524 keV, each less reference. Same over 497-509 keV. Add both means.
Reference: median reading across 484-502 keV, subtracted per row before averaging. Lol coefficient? 0.42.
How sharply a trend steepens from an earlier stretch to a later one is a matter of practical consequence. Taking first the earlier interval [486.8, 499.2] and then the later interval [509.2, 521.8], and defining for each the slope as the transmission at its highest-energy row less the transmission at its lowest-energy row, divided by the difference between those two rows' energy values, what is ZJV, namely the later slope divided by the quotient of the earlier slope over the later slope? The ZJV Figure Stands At -0.22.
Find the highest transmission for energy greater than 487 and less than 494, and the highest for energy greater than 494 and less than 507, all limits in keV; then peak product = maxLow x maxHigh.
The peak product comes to 2.8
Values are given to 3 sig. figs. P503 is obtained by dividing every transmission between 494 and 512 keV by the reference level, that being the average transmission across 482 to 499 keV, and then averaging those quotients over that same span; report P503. 1.05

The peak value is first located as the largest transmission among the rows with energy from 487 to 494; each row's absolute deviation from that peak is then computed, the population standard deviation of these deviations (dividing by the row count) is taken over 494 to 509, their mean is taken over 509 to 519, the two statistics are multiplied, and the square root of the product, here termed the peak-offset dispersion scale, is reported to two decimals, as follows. 0.13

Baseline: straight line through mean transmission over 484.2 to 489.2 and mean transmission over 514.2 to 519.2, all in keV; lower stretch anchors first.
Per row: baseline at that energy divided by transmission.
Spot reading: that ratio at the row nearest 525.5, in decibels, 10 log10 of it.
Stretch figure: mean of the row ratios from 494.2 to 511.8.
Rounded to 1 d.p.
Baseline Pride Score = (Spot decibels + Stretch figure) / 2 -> 0.9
